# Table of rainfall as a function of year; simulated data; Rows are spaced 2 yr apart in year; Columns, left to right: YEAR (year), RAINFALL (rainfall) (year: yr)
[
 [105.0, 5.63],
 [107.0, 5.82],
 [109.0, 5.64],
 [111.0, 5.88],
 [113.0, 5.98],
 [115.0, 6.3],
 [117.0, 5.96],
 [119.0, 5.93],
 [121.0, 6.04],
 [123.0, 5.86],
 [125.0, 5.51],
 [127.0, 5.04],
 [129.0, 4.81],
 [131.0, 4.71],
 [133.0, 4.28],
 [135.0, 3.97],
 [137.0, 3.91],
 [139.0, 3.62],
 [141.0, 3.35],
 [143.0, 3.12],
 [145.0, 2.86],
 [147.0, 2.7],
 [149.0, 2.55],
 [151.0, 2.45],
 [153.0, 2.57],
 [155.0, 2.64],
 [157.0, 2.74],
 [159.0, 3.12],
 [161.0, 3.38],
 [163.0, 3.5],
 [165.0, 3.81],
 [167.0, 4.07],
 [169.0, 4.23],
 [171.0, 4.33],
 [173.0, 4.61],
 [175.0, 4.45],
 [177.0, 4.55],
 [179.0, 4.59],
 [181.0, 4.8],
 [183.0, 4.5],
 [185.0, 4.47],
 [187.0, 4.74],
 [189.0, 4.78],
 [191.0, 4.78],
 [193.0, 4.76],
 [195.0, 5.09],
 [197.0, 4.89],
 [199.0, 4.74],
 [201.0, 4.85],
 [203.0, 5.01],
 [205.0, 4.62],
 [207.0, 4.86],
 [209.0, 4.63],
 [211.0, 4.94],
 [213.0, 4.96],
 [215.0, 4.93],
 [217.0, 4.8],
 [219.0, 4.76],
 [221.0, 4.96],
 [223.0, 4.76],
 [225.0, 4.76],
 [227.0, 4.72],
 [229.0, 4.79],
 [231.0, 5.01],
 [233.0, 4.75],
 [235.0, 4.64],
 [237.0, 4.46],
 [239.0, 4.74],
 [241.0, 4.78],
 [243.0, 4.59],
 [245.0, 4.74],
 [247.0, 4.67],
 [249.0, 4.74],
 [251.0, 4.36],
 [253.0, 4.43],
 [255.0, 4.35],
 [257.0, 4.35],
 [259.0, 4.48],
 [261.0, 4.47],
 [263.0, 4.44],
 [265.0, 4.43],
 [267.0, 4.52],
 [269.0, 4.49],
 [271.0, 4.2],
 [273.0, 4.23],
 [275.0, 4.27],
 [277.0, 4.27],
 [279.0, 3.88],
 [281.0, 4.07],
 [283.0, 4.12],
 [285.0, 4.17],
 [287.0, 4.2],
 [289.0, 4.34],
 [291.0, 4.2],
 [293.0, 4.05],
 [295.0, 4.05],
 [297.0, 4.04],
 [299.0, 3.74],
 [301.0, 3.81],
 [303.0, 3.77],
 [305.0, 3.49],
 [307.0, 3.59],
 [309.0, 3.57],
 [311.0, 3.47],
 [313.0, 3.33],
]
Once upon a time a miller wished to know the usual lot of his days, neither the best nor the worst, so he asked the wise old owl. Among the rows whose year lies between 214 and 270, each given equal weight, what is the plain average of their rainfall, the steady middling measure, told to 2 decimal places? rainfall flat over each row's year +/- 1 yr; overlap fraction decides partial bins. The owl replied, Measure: 4.64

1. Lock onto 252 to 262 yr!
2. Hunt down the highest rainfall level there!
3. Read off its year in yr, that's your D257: 259.0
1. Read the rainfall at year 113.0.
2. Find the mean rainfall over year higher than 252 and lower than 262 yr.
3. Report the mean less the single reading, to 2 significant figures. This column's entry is -1.6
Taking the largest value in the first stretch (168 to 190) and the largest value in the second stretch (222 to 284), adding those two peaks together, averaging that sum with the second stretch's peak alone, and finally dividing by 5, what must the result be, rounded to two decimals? 1.48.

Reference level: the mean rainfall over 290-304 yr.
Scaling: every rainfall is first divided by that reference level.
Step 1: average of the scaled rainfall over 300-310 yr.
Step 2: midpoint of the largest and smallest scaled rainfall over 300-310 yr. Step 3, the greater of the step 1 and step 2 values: 0.92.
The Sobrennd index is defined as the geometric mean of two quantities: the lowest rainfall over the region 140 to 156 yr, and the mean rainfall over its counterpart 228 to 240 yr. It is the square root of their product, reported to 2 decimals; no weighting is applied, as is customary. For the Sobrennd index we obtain 3.40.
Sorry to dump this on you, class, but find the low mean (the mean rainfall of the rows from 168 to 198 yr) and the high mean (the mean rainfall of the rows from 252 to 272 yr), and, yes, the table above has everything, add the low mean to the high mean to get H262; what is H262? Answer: 9.1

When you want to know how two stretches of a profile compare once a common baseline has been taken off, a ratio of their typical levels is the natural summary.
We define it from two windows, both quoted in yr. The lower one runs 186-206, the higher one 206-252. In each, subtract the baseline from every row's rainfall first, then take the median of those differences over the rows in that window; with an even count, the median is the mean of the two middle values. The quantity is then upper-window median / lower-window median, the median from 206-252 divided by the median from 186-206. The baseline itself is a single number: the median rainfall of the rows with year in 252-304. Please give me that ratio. 1.0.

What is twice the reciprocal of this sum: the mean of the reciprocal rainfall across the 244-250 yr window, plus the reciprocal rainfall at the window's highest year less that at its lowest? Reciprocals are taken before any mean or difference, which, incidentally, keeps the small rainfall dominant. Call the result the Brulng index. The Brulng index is 9.4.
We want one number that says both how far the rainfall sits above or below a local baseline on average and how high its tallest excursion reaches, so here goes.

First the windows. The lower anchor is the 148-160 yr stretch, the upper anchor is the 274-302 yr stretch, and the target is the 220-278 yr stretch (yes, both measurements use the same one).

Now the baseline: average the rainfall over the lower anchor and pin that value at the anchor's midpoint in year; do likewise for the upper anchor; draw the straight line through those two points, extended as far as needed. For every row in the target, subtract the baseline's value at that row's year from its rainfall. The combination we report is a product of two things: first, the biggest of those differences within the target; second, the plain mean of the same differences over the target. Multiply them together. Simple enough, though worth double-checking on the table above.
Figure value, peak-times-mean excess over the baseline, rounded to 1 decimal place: 1.4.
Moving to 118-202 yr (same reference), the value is 5.3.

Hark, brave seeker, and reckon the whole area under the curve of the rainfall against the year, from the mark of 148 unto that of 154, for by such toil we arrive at 15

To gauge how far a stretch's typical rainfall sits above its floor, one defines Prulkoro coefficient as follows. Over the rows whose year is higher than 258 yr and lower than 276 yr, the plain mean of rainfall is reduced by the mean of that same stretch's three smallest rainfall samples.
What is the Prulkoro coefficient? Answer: 0.16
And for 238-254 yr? 0.17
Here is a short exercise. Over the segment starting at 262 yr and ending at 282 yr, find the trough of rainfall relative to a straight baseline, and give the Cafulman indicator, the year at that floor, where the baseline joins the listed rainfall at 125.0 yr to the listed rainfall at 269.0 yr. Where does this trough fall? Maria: 279.0 yr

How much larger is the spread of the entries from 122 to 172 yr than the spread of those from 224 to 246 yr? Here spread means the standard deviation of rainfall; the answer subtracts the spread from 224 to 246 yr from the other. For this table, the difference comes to 0.8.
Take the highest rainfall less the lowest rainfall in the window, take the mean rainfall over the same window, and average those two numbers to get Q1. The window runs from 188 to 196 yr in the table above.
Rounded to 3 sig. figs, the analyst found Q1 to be 2.59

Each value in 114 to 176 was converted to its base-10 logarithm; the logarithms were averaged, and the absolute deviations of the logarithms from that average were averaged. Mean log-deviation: 0.105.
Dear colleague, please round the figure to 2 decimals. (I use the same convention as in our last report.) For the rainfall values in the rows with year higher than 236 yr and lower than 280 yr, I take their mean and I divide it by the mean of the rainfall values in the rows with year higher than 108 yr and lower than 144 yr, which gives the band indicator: 0.89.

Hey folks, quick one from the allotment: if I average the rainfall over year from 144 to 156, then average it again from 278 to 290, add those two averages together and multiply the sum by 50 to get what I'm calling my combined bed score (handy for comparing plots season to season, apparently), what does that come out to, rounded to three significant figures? 338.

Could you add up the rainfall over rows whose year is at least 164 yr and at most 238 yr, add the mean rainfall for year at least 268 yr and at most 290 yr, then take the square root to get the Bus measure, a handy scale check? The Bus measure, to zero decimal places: 13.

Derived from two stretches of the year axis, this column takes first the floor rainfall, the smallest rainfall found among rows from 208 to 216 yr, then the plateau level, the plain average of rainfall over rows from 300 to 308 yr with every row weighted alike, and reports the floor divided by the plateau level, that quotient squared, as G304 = 1.6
